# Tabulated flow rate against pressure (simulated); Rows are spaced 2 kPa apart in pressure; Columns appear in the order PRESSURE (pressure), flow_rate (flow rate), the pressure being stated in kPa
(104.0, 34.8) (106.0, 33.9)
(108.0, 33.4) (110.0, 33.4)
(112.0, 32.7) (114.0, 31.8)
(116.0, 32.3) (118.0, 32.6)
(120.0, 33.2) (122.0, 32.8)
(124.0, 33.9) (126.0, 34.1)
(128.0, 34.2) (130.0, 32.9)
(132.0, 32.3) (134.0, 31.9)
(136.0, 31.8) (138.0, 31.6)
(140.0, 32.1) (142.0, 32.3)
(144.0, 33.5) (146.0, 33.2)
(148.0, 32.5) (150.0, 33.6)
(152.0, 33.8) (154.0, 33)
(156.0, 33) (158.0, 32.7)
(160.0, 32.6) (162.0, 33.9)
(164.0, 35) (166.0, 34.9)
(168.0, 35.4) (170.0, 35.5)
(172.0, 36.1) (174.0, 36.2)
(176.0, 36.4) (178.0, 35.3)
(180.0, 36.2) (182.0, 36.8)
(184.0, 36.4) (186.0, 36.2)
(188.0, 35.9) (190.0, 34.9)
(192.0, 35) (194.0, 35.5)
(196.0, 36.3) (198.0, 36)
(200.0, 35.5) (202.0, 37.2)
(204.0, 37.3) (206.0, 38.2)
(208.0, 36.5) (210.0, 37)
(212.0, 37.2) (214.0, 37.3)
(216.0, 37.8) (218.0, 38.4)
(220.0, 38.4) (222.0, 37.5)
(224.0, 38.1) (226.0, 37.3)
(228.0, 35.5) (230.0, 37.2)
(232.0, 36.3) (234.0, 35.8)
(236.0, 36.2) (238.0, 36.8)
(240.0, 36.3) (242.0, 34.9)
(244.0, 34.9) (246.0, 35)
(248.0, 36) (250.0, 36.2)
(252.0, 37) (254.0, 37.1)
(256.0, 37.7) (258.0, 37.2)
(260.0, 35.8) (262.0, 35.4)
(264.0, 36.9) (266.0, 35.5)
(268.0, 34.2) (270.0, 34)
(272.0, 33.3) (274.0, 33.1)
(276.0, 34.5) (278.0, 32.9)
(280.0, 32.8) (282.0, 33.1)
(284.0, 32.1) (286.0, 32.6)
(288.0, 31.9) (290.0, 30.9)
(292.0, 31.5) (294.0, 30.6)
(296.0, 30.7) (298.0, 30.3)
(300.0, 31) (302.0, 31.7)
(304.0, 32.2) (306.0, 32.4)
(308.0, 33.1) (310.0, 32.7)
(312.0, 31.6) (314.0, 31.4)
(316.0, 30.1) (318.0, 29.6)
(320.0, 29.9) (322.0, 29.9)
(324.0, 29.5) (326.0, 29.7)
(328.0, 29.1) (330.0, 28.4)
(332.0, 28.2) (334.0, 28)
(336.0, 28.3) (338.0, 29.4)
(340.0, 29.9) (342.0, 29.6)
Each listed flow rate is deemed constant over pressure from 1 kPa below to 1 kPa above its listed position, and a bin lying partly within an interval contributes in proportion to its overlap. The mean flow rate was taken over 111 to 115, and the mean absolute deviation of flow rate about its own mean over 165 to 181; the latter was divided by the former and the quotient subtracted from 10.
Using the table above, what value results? 9.985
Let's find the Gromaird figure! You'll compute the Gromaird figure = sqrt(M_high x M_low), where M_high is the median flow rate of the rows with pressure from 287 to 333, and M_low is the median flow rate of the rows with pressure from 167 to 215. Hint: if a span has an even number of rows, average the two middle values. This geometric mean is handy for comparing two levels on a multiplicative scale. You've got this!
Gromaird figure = 33.3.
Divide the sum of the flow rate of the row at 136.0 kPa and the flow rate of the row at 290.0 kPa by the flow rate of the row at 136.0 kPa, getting 1.97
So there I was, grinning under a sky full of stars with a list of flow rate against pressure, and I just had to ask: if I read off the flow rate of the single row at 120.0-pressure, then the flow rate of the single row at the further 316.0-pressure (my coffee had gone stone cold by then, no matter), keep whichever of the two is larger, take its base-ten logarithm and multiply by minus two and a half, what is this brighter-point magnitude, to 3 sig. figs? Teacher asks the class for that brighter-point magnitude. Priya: -3.80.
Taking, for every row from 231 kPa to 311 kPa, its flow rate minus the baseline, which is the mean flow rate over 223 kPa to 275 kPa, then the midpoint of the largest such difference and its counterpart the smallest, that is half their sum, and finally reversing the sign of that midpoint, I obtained 1.9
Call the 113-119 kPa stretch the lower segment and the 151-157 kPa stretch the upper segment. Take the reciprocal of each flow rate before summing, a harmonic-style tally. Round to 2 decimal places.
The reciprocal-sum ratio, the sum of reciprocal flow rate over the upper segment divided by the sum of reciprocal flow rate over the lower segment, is 0.97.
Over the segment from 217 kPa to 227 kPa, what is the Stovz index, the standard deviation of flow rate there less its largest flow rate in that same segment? -37.9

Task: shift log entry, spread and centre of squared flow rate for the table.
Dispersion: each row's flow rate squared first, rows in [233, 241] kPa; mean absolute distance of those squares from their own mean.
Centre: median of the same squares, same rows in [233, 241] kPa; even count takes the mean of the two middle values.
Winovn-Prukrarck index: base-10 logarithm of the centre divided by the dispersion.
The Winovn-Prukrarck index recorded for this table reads 1.82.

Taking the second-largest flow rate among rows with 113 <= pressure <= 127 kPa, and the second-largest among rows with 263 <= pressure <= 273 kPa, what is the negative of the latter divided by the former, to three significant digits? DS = -1.05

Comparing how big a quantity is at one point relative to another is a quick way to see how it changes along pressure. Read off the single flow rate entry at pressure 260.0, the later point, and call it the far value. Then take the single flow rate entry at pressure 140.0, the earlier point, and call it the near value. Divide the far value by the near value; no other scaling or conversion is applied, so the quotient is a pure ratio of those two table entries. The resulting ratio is 1.12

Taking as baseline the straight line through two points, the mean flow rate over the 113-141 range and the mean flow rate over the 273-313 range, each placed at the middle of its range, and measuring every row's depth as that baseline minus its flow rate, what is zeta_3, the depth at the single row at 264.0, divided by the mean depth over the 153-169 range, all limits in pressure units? 3.8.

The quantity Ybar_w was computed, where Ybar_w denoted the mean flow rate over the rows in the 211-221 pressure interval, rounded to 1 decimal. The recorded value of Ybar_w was 37.8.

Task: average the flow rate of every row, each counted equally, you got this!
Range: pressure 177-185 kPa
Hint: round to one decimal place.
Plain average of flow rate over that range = 36.2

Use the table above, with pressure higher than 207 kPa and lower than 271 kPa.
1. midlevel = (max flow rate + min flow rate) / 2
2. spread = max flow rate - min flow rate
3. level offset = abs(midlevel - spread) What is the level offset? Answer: 31.8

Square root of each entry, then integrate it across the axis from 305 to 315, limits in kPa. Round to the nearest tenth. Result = 56.8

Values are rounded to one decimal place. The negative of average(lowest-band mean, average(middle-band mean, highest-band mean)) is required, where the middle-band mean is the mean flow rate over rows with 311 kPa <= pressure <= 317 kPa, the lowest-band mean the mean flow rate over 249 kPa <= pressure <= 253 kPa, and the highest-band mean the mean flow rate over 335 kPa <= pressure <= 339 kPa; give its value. -33.3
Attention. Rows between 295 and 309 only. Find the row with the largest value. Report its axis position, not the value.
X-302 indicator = 308.0 kPa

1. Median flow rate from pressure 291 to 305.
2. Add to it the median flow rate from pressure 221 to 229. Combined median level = 68.4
